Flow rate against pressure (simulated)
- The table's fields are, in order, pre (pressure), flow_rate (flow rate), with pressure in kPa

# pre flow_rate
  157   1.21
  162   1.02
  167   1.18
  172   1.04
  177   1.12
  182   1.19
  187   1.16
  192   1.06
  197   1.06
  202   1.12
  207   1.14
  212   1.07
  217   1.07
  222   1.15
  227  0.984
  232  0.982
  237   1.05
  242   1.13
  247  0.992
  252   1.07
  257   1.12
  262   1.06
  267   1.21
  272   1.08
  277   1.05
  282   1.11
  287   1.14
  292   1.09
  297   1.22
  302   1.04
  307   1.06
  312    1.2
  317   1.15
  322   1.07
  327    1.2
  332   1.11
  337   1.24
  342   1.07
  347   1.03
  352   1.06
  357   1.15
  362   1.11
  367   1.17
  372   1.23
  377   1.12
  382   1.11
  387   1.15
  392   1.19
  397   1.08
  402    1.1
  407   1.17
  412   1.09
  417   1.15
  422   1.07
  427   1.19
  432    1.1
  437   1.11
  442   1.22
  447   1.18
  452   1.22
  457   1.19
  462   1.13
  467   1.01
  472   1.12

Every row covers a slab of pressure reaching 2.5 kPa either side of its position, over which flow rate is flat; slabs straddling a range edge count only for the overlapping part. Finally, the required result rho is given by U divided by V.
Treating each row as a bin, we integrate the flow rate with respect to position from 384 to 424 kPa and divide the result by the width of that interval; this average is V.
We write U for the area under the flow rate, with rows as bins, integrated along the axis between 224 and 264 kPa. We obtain 37.3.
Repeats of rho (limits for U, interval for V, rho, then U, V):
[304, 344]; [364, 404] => 39.8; 45.5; 1.14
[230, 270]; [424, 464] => 37.0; 43.1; 1.17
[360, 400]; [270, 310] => 41.6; 45.8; 1.10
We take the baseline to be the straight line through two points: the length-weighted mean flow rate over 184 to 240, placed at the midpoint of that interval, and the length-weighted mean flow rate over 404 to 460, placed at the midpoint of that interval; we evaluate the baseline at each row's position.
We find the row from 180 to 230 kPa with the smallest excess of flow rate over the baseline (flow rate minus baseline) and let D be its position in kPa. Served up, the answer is 227 kPa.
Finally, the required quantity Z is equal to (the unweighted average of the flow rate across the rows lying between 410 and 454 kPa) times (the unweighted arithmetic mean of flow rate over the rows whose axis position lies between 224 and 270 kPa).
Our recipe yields 1.224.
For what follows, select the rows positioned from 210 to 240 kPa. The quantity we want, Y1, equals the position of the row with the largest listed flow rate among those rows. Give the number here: 222 kPa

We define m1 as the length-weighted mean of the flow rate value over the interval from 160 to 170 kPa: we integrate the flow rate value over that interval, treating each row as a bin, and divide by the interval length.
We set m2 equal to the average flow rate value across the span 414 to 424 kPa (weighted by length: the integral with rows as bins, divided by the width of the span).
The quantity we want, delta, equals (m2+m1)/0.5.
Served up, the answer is 4.42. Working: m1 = 1.10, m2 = 1.11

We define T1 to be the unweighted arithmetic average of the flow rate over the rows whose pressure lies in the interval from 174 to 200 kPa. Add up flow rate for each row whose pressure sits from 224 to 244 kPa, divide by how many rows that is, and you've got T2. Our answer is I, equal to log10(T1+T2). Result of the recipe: 0.333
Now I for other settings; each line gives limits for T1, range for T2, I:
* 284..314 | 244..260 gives 0.340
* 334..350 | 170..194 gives 0.348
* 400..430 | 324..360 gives 0.352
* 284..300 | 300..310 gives 0.342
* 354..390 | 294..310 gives 0.353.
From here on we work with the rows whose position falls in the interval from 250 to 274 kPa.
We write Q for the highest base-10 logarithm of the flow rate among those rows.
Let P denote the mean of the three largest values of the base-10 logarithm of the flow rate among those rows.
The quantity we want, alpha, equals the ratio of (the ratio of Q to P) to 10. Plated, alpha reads 0.150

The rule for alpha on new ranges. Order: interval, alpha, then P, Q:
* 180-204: 0.120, 0.063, 0.076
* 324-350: 0.129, 0.073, 0.093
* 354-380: 0.123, 0.073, 0.090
